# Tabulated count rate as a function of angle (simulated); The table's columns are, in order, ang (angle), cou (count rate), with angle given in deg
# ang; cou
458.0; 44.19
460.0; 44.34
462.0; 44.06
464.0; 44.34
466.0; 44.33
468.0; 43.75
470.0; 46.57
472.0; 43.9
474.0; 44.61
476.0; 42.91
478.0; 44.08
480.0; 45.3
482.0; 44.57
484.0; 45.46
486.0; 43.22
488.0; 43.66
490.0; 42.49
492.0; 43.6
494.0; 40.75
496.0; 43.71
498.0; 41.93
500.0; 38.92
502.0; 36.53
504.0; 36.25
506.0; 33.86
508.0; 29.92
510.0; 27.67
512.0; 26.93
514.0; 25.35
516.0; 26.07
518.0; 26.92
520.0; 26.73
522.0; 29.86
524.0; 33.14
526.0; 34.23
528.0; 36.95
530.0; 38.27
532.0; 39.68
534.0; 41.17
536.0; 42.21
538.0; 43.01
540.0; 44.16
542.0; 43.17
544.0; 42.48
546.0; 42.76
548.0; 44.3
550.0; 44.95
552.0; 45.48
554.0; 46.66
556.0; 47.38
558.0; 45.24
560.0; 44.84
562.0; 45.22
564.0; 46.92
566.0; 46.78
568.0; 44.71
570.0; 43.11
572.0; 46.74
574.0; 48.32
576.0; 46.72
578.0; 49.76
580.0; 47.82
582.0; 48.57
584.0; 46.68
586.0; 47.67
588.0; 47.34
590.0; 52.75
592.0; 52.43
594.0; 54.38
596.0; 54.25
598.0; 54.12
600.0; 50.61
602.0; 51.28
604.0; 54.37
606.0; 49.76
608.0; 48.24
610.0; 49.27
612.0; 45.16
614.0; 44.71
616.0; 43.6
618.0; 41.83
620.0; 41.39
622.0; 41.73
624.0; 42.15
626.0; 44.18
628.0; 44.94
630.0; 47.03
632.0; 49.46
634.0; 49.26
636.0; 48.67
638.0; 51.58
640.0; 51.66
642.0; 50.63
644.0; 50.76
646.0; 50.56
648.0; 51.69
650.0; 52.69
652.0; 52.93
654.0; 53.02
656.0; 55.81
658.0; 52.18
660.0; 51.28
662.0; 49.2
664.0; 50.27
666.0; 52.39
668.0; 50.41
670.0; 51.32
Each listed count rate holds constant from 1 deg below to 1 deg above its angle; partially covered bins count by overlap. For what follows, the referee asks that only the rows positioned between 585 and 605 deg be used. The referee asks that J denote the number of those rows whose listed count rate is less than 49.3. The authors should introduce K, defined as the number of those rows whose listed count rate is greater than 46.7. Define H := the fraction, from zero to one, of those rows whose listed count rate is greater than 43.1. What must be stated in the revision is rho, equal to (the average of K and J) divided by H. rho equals 6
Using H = 1.00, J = 2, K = 10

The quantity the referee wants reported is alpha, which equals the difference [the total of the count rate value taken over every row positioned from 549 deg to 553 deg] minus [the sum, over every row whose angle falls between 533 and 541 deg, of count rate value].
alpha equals -80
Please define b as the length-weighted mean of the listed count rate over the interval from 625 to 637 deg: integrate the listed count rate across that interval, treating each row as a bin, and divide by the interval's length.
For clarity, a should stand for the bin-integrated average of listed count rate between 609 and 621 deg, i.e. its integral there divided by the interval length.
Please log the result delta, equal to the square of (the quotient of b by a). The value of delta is 1.14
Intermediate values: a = 44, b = 47.3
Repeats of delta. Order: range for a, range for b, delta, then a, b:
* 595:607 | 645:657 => 1.01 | 52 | 52.8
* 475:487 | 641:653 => 1.36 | 44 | 51.5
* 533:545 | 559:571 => 1.12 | 43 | 45.3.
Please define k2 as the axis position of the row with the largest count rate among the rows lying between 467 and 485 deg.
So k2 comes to 470.0 deg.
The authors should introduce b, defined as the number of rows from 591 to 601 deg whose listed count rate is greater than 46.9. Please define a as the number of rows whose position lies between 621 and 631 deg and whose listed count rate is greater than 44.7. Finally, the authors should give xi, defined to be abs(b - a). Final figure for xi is 3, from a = 2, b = 5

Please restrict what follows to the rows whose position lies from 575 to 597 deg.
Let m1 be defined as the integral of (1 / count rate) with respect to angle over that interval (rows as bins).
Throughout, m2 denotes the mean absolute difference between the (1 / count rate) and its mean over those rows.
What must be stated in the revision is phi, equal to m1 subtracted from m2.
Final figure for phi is -0.44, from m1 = 0.44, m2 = 0.0010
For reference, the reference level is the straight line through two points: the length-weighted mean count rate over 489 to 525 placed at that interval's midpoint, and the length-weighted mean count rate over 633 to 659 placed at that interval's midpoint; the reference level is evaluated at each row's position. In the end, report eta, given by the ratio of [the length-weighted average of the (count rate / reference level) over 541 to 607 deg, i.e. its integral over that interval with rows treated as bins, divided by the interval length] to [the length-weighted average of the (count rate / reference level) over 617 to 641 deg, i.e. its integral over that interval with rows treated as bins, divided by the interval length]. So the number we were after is 1.2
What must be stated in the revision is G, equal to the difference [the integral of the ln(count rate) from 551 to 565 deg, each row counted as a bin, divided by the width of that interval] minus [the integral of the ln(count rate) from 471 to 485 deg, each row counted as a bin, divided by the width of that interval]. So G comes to 0.03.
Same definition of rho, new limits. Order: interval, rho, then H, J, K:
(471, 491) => 6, 0.80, 10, 0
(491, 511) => 25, 0.20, 10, 0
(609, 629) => 9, 0.60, 10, 1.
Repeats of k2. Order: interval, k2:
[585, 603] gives 594.0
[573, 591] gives 590.0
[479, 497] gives 484.0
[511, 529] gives 528.0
